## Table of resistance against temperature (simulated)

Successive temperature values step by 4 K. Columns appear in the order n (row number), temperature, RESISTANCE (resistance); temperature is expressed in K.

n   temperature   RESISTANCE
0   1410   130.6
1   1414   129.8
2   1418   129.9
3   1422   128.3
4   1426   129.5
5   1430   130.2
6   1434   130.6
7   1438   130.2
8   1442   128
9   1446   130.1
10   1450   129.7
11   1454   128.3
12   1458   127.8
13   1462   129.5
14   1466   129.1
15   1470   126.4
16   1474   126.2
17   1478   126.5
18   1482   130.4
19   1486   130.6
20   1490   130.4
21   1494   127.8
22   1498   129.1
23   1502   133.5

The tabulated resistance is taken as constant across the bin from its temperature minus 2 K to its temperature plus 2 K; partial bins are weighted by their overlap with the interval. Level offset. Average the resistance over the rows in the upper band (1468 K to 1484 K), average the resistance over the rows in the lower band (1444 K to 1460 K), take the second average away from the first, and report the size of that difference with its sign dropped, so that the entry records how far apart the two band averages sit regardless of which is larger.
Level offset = 1.6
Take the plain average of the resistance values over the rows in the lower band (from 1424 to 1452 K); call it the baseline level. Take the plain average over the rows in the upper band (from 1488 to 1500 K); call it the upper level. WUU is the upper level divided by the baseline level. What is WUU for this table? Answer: 0.99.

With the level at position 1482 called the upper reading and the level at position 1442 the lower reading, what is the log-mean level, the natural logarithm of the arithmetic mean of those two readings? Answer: 4.86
